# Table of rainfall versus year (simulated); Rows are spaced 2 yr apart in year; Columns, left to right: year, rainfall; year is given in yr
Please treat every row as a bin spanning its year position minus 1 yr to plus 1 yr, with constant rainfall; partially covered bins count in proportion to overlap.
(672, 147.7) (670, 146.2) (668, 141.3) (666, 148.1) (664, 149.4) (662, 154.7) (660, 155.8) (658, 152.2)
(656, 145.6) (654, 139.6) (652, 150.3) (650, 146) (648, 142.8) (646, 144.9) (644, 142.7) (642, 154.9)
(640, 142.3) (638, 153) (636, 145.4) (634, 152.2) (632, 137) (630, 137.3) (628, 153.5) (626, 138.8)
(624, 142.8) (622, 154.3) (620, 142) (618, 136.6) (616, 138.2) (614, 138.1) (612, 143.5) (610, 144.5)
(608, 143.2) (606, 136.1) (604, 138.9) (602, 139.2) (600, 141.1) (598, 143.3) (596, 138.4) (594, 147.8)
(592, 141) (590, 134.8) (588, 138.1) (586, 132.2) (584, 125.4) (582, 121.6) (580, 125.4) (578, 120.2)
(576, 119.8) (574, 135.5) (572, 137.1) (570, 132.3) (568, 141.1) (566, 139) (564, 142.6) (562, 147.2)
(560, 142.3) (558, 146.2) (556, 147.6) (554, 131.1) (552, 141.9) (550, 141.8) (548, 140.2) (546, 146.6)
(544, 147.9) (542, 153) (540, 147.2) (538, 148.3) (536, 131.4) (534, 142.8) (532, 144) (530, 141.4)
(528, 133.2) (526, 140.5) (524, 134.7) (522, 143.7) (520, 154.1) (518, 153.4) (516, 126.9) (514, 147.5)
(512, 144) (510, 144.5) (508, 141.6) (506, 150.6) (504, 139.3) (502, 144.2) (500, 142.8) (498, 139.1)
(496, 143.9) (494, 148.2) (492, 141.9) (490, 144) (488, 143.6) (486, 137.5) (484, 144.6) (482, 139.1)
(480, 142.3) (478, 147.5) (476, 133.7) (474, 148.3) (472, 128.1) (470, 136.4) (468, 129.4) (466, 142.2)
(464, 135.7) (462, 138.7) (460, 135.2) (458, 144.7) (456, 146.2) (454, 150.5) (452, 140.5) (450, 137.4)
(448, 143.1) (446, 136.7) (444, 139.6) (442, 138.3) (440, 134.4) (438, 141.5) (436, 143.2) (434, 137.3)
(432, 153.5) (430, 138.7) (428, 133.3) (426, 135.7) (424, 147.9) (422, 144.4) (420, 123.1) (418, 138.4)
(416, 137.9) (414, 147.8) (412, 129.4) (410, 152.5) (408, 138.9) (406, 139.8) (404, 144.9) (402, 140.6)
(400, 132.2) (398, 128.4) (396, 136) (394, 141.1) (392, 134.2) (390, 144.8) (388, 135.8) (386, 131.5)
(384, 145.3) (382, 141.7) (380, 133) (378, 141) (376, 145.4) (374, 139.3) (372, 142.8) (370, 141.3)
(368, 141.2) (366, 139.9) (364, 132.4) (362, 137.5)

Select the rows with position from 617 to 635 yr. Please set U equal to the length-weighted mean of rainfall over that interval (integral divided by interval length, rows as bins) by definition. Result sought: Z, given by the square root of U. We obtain 12.0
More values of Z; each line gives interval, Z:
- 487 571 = 11.9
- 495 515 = 12.0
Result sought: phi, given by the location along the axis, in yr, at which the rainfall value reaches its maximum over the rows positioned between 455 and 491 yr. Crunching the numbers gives 474 yr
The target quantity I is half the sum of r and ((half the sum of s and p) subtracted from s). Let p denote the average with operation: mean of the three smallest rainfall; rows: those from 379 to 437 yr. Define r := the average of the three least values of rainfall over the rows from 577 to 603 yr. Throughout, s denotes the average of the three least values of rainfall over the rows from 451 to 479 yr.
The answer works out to 62.1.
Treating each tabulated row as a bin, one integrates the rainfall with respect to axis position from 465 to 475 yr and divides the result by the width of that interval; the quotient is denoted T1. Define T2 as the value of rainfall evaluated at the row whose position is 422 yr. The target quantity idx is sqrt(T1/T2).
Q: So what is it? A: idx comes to 0.97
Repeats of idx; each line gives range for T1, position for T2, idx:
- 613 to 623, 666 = 0.98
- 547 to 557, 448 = 0.99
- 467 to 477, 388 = 1.00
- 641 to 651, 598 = 1.01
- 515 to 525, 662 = 0.96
